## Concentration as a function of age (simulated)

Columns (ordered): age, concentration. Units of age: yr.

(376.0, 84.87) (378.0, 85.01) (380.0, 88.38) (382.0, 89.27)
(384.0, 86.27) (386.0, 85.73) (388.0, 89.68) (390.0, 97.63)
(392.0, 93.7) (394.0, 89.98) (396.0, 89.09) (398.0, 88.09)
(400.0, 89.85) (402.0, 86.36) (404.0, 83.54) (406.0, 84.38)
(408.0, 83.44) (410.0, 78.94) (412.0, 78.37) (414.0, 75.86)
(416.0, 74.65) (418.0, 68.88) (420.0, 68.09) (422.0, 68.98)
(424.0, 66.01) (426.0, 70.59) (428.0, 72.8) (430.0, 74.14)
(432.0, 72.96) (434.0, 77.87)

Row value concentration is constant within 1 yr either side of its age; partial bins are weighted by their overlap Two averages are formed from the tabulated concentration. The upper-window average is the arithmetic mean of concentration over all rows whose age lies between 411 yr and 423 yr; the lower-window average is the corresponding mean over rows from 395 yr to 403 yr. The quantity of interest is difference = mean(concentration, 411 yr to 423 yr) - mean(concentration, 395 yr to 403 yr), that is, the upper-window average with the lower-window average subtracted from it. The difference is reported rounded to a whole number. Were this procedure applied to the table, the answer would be -16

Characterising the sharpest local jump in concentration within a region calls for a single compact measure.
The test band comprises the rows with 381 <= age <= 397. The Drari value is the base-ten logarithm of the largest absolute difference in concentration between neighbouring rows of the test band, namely 0.90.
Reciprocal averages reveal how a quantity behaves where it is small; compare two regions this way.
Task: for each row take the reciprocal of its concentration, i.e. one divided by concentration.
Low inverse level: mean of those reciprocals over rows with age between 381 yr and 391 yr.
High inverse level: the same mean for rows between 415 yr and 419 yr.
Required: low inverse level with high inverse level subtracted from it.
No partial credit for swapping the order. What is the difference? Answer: -0.0028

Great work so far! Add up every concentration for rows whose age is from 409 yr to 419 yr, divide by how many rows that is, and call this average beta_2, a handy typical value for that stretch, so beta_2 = 75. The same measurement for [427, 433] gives 73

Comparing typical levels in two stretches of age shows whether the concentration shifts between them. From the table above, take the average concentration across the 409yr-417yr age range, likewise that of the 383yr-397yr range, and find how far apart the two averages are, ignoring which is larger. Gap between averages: 13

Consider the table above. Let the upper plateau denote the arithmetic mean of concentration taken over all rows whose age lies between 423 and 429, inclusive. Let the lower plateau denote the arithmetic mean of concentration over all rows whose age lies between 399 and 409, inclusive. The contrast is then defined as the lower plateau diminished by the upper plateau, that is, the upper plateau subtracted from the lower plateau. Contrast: 16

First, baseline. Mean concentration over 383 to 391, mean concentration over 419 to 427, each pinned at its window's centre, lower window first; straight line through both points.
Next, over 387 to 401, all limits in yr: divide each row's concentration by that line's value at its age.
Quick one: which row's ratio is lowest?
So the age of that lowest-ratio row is 388.0 yr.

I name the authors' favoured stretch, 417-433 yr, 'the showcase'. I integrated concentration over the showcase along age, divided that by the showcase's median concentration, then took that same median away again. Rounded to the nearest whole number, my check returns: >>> -54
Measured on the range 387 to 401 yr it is -76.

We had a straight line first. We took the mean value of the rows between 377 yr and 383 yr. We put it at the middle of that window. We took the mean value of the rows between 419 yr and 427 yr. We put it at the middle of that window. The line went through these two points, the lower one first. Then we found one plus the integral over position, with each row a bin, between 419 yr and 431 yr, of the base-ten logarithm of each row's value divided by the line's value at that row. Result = 1.19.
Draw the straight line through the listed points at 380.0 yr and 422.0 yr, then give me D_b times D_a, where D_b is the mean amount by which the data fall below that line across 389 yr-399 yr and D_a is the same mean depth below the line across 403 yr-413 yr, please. 62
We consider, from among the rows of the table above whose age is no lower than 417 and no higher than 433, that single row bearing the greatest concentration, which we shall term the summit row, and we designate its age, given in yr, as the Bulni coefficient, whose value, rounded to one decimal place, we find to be 430.0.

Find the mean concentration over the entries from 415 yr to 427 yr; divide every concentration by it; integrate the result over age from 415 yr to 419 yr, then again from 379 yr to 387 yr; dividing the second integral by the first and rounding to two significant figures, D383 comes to 2.4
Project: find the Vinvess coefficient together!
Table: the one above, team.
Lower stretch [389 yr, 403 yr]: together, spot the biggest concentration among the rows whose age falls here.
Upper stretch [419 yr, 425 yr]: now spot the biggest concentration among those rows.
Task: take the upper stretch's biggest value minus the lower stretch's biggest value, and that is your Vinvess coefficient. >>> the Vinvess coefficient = -29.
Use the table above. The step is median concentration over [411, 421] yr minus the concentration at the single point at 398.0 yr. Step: -13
